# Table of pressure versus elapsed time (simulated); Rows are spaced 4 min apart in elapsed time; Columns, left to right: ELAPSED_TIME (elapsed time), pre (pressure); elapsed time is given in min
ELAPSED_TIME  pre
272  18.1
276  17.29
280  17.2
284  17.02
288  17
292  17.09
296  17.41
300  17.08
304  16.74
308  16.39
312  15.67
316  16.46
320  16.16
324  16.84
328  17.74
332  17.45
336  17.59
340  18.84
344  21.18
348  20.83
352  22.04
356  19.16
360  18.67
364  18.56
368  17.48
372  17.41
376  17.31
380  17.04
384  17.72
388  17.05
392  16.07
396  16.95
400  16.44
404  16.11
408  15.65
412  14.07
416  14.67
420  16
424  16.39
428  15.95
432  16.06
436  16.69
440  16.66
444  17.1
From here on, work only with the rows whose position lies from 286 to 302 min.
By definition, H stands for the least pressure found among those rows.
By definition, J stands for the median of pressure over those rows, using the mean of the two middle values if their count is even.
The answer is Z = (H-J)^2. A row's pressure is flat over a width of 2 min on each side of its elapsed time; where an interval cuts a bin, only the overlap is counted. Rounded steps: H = 17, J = 17.1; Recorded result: 0.0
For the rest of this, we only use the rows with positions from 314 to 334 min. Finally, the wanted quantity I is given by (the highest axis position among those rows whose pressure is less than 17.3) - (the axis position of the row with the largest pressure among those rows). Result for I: -4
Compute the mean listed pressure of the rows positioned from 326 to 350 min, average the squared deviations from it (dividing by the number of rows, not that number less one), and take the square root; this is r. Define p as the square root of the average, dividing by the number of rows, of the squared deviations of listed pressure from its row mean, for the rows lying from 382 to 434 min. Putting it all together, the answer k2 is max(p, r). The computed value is 1.5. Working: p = 0.91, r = 1.5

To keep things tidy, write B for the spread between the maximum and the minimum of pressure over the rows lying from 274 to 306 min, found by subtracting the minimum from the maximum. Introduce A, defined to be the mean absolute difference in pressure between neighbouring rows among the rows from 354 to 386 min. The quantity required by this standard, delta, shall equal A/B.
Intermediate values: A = 0.40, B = 1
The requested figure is 0.60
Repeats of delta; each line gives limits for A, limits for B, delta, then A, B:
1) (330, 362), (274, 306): 1.85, 1.24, 1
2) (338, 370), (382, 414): 0.33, 1.21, 4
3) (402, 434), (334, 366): 0.16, 0.70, 4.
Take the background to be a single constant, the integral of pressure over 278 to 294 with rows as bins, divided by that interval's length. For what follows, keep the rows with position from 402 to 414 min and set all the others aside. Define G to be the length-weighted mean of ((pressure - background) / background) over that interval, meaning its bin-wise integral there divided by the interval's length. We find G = -0.11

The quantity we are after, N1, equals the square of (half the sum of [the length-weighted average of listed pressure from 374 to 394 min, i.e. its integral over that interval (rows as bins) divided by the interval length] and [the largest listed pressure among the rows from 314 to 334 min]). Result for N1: 302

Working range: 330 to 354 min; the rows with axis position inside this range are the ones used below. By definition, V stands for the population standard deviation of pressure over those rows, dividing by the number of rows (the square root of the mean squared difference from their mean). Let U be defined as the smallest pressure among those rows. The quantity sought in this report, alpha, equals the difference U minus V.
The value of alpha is 15.7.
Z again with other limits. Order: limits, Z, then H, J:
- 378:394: 1.0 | 16.07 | 17.0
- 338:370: 2.3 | 17.48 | 19.0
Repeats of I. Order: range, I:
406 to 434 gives 8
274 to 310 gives 12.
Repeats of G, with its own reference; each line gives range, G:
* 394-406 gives -0.03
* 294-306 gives 0.00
